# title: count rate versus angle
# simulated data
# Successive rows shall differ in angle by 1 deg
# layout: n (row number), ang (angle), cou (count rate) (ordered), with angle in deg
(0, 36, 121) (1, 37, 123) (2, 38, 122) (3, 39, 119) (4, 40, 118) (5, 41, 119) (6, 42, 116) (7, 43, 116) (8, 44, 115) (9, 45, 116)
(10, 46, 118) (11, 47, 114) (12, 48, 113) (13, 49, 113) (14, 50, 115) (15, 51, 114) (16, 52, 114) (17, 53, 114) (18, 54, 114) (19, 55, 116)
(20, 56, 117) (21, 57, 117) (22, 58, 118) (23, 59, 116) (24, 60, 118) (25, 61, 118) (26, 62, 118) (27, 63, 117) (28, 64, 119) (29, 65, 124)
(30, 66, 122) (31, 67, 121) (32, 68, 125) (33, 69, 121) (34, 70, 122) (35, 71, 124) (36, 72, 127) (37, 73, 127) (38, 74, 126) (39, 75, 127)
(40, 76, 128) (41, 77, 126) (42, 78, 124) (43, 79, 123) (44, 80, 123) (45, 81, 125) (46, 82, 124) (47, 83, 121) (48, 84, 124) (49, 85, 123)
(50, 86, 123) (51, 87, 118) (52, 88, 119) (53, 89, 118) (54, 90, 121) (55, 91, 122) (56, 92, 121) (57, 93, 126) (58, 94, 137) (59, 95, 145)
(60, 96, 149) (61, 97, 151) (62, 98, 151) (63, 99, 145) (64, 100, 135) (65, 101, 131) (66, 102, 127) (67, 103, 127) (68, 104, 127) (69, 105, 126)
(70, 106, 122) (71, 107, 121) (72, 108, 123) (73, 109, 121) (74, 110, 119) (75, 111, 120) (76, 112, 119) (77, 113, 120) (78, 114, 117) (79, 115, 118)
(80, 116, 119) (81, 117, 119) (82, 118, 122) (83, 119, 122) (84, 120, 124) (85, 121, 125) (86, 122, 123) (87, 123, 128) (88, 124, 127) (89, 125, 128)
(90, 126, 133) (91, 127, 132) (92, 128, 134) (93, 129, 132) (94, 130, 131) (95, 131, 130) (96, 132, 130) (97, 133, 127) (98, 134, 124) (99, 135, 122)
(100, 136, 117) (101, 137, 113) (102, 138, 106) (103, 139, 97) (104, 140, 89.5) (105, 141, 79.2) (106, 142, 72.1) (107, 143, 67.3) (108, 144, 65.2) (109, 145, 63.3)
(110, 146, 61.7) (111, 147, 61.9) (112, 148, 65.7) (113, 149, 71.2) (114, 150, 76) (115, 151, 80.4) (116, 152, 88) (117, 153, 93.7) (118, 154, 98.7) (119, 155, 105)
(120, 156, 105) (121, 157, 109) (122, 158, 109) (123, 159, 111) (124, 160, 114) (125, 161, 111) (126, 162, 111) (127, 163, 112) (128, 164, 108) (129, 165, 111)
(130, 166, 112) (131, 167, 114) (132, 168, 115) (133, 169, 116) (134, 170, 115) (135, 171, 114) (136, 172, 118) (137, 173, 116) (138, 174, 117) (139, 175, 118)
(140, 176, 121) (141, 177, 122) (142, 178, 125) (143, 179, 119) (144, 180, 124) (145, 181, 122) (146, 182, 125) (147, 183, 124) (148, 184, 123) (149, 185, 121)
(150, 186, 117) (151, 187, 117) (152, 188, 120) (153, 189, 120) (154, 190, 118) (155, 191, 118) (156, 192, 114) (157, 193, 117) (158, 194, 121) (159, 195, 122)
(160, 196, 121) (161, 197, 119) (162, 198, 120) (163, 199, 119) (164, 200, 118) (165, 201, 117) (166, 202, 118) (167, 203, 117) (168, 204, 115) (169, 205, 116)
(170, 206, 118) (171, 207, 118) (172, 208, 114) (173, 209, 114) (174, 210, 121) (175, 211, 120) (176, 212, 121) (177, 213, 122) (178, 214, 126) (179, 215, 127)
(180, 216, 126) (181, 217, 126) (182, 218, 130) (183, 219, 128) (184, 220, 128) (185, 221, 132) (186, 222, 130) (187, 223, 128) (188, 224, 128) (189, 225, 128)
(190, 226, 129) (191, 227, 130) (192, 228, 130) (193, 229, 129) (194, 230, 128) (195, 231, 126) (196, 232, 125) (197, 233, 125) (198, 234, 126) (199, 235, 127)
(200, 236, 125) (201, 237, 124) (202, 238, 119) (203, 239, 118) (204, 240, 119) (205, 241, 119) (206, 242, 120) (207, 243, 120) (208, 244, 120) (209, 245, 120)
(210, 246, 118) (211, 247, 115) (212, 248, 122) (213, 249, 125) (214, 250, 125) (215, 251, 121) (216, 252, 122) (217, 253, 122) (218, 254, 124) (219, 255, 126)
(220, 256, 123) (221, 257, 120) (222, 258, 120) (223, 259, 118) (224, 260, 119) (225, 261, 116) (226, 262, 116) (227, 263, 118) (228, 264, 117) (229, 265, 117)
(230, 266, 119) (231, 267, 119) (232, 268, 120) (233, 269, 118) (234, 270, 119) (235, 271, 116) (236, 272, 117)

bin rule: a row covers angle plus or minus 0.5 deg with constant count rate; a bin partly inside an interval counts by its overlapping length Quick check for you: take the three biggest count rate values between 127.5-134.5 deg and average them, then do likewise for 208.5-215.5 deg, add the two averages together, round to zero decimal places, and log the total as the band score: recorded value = 257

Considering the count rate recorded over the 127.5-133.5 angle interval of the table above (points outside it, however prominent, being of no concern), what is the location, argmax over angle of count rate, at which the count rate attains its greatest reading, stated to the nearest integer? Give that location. 128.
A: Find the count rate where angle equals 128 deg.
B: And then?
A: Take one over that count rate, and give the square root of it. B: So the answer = 0.086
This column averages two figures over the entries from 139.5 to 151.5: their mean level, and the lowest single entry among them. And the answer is 66.4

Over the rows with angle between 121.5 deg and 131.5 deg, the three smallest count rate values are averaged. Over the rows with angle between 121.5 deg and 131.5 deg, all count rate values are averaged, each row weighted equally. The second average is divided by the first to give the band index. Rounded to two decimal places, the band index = 1.03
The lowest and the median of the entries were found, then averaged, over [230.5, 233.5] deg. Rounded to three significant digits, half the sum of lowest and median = 125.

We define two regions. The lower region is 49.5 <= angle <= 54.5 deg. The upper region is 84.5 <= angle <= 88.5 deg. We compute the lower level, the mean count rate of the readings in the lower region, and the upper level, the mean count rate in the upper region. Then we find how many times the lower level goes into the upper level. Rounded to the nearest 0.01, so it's 1.06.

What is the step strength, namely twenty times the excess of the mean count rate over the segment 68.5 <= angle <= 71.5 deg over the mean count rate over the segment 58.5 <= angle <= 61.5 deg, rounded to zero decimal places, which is 100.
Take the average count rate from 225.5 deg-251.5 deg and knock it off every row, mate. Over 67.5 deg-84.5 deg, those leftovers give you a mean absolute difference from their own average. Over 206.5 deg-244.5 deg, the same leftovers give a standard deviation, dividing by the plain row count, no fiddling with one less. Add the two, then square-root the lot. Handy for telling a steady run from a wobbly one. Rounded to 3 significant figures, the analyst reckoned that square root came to 2.53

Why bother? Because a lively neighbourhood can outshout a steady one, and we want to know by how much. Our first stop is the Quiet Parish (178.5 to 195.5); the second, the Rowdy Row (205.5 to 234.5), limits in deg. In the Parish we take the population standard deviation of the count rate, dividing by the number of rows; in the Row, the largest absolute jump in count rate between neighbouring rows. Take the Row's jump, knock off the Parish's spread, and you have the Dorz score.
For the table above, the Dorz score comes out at 4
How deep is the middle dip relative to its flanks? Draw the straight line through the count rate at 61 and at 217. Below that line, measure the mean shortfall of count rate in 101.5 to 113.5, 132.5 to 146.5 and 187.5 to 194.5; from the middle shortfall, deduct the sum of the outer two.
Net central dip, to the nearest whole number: 25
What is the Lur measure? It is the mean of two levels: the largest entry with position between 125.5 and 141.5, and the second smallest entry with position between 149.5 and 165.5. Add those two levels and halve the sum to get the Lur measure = 107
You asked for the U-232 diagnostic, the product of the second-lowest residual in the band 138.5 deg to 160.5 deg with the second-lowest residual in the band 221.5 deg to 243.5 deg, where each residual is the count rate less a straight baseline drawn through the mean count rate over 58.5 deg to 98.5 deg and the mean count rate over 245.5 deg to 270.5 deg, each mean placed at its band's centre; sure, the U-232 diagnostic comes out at 96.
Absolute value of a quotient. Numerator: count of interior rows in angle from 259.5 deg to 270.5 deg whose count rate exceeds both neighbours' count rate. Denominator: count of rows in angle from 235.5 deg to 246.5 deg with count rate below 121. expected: 0.22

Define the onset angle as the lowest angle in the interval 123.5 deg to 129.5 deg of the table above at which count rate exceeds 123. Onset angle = 124 deg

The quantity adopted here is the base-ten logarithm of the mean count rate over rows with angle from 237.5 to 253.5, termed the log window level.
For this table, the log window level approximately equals 2.08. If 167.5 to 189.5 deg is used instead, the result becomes 2.08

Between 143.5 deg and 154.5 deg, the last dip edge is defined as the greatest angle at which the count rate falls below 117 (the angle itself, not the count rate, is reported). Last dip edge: 154 deg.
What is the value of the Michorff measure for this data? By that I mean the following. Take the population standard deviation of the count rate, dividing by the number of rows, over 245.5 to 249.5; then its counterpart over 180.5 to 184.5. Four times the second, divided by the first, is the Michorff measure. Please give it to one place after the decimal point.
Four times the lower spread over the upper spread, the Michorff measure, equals 1.2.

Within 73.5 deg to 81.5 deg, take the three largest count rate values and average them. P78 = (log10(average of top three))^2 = 4.43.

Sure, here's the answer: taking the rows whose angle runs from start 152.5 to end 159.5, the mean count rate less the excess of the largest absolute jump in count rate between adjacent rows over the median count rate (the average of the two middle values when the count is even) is 203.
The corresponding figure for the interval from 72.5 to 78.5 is 251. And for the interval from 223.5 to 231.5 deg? 255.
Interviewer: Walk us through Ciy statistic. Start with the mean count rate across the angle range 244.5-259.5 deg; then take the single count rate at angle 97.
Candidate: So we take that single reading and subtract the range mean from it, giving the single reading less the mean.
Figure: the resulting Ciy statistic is 30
